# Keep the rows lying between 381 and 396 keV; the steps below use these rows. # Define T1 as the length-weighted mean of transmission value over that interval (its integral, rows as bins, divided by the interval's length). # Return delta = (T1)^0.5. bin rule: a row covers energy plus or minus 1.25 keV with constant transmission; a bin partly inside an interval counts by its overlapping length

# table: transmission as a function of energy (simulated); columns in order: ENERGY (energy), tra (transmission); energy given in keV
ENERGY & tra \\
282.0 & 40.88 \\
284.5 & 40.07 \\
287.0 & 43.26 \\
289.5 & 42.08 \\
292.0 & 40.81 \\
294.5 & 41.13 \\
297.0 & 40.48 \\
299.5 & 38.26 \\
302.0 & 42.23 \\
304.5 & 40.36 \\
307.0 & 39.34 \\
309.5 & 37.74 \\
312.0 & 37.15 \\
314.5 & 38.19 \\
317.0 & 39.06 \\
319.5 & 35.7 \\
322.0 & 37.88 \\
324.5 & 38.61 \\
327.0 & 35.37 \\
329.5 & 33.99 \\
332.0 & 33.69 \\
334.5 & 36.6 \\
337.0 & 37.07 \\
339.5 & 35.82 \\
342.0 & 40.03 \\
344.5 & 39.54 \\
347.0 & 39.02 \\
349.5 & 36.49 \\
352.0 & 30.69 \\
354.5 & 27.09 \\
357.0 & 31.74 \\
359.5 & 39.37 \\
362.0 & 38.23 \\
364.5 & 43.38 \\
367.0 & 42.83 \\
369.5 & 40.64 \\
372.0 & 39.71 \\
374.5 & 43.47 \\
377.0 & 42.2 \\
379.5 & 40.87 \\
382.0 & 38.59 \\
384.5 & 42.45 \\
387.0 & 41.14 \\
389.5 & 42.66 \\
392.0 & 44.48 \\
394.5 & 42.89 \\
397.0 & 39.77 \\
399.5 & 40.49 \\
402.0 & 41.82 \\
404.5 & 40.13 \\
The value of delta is 6.5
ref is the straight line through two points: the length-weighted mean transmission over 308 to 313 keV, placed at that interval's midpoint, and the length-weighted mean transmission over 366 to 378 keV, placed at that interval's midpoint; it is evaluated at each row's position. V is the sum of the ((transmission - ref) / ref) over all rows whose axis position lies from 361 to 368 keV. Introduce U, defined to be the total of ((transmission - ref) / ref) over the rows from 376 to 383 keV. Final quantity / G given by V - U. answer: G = 0.1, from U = -0.12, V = 0.02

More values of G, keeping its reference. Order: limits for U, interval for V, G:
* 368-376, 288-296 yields 0.5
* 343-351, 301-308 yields 0.4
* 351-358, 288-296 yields 1.2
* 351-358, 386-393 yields 0.8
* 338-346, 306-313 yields 0.1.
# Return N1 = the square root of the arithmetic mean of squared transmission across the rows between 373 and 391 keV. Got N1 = 42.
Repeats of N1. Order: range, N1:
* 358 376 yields 41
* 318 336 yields 36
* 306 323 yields 38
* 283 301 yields 41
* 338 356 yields 36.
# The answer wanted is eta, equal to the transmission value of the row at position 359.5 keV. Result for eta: 39.37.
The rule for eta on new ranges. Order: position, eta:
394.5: 42.89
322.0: 37.88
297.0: 40.48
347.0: 39.02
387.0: 41.14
